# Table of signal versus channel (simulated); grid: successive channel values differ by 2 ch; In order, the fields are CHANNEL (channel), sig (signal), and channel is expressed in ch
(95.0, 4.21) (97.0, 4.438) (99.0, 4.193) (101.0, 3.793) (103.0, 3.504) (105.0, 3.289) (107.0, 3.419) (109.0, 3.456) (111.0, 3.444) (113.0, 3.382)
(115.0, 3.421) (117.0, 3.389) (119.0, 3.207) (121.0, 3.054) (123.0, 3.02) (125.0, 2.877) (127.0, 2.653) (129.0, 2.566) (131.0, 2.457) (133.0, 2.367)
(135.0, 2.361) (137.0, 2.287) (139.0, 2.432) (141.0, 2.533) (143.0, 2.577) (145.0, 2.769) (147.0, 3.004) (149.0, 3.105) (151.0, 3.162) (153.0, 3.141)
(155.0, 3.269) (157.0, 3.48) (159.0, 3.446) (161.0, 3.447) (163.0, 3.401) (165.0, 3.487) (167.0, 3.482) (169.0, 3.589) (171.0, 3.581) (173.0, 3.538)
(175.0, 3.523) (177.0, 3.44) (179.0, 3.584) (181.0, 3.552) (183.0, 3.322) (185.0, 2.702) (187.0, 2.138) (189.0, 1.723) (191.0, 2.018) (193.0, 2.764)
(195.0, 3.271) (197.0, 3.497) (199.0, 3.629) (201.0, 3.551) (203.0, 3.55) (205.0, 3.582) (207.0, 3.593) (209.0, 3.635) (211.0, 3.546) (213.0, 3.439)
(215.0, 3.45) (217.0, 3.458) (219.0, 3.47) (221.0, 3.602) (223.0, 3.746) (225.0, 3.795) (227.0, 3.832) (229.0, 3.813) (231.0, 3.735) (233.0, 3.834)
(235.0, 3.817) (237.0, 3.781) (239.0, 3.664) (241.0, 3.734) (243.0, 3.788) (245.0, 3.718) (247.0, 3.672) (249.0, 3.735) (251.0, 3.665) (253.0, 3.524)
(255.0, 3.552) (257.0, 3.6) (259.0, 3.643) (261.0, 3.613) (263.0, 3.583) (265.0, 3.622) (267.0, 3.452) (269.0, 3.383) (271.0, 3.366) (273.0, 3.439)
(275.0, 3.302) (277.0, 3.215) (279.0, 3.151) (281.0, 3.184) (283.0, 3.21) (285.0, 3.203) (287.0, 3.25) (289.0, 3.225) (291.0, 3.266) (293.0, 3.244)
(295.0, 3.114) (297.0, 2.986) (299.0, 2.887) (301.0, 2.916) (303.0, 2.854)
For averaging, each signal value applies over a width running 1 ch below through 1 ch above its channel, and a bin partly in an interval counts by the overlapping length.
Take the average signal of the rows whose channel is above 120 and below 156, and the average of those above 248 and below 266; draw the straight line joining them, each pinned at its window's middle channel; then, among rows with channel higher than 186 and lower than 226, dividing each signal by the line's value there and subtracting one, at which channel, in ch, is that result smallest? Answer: 189.0 ch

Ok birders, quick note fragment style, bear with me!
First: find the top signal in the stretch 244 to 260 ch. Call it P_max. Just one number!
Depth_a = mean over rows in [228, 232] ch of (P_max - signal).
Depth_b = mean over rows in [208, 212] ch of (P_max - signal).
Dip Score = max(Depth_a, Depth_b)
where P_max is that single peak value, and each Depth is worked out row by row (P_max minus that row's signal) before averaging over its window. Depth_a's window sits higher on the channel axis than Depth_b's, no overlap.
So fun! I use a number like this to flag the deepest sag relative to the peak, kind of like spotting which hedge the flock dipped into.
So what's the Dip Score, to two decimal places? 0.14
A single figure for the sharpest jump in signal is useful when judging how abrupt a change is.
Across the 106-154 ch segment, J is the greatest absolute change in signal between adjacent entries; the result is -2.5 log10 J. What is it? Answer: 1.57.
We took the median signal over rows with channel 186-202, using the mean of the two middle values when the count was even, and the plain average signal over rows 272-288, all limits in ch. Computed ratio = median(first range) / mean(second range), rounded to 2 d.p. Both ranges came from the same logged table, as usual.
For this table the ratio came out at 0.93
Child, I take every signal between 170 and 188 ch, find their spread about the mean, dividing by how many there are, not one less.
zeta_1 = 0.5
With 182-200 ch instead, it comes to 0.7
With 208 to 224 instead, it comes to 0.1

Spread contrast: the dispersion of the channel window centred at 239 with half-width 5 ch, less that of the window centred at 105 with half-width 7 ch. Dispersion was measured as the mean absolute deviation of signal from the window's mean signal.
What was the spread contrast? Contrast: -0.19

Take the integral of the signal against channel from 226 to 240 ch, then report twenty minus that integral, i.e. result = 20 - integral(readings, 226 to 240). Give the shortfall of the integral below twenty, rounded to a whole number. -33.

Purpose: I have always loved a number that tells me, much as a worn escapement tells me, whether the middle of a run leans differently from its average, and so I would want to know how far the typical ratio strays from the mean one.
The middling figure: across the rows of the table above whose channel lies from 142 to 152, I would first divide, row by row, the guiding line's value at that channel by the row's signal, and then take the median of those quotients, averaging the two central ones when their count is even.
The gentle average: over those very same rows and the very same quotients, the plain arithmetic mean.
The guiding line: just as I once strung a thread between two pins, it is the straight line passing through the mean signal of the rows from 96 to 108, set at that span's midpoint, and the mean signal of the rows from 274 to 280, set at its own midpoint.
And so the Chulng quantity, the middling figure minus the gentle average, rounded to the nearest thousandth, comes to -0.041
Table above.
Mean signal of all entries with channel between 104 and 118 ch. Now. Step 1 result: 3.4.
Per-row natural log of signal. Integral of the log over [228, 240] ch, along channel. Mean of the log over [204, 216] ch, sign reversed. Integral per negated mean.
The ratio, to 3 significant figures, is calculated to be -12.6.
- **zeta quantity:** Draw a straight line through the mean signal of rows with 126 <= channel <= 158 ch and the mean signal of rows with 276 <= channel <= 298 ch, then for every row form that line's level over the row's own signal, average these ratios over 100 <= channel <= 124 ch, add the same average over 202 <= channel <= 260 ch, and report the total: 1.62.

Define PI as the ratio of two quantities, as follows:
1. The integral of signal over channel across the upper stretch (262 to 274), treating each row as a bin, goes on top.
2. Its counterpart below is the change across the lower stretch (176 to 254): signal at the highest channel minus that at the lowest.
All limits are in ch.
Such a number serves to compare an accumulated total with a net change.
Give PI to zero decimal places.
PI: 496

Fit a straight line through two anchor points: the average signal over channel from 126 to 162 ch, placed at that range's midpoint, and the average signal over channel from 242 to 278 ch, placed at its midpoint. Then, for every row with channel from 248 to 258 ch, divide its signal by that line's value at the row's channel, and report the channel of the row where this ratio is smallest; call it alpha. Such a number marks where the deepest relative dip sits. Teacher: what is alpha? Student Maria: 253.0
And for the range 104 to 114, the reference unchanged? 105.0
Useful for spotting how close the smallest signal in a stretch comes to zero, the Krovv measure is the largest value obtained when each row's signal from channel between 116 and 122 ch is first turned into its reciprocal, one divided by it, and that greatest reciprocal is 0.33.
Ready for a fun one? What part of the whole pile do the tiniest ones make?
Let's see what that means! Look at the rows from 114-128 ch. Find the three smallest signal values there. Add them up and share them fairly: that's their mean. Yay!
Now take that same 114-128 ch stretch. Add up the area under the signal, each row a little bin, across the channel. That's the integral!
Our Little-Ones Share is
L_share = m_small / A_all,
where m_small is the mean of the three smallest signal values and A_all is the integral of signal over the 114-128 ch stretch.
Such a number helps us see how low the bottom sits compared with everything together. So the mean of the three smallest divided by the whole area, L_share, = 0.066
